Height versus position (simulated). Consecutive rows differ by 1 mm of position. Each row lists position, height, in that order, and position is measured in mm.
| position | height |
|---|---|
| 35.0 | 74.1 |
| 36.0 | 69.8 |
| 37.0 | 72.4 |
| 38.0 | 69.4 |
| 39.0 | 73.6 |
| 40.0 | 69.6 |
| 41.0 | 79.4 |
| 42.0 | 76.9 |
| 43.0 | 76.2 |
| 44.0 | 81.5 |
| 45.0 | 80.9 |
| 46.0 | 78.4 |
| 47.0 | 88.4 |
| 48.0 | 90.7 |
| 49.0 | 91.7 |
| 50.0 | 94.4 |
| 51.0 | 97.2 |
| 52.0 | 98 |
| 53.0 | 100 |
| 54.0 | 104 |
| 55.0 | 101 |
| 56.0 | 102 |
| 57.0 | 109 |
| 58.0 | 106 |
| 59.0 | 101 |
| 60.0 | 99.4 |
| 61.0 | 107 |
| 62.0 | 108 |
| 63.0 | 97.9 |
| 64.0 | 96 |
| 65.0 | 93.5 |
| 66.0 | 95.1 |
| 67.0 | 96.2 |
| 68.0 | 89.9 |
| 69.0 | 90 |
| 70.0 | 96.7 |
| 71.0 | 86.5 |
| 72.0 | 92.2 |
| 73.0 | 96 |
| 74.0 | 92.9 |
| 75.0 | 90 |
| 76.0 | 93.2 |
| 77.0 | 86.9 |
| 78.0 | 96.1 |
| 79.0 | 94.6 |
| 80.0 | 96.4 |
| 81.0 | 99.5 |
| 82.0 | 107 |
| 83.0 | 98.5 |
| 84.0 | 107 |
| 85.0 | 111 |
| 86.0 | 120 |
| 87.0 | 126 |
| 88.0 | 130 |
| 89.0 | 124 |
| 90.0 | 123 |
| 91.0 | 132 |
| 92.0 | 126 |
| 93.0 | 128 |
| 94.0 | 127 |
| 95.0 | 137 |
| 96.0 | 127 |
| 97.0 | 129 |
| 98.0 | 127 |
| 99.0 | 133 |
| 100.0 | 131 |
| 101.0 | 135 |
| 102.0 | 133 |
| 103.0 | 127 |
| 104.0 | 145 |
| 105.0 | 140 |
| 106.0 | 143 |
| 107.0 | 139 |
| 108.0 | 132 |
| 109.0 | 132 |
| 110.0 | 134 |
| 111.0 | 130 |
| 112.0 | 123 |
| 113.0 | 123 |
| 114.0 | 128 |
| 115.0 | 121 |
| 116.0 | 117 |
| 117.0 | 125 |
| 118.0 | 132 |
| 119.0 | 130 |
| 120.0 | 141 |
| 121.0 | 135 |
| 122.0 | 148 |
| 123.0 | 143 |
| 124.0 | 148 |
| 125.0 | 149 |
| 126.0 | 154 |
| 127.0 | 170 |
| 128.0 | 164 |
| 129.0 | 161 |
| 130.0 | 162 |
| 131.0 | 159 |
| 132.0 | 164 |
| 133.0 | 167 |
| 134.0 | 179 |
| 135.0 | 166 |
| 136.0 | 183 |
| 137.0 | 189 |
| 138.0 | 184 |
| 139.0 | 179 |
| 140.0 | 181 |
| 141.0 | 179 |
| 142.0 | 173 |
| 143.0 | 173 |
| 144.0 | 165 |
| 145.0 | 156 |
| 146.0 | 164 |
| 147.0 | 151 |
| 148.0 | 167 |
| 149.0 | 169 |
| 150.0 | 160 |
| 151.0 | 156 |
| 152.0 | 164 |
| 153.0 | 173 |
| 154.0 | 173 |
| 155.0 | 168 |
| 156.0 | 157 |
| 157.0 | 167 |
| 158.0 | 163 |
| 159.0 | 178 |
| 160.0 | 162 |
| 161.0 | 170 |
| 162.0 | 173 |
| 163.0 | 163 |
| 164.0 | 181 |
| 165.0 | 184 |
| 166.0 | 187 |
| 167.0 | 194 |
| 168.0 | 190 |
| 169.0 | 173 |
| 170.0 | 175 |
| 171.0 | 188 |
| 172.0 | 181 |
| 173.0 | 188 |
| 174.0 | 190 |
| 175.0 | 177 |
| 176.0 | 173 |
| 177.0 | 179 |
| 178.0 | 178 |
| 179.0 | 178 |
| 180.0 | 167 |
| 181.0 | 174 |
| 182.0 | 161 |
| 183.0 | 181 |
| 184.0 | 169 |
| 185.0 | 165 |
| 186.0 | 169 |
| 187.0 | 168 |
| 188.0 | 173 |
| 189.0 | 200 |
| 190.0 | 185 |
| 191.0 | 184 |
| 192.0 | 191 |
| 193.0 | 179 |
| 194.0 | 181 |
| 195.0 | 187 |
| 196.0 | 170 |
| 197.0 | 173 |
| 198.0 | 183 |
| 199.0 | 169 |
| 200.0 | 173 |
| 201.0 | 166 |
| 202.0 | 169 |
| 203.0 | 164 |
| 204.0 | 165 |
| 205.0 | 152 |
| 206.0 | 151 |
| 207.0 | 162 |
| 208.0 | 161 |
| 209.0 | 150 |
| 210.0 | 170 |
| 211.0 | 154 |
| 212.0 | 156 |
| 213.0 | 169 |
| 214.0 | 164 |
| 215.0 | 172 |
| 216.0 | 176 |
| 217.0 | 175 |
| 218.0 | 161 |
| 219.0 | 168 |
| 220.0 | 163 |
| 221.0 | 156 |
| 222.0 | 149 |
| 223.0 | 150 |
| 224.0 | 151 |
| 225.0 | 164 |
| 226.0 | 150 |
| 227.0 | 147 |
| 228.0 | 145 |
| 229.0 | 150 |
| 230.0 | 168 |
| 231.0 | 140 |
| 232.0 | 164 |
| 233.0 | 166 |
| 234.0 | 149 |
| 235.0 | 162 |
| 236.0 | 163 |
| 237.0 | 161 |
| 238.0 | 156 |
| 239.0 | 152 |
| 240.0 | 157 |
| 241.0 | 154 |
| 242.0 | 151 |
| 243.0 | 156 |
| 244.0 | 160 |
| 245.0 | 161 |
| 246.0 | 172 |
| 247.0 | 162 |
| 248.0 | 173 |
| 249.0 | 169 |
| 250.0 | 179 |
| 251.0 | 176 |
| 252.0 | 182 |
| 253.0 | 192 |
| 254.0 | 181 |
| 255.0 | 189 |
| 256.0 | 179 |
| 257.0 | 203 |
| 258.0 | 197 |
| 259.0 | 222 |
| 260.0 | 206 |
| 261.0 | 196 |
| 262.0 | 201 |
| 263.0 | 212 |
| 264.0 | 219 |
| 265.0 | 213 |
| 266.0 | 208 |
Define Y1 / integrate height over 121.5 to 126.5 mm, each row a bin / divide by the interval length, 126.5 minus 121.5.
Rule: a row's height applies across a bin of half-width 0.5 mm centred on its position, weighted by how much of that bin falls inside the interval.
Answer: 148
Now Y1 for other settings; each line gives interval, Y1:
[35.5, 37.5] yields 71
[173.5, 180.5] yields 177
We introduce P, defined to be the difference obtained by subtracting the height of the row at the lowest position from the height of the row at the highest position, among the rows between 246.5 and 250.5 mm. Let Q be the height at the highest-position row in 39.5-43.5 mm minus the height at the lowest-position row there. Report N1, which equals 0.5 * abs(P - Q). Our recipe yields 5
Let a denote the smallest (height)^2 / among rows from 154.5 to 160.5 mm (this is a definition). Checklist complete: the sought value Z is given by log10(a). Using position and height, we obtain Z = 4.4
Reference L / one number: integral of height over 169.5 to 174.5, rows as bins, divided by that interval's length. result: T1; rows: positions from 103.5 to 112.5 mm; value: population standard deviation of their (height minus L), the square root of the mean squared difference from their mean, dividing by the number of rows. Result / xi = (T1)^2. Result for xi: 44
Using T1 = 6.6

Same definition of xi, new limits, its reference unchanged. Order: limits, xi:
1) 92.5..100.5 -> 11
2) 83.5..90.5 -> 59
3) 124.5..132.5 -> 37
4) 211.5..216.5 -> 48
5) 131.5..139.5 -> 78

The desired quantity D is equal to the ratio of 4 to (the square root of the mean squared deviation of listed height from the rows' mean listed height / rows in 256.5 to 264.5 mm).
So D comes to 0.44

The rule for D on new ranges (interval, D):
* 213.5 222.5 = 0.48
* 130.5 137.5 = 0.39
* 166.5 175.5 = 0.56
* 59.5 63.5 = 0.89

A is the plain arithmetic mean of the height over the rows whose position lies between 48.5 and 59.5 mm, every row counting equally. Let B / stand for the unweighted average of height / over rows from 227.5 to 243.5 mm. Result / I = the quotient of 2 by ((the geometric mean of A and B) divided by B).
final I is 2.5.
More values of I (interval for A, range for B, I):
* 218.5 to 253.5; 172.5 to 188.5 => 2.1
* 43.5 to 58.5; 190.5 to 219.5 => 2.7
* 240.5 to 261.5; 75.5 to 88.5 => 1.5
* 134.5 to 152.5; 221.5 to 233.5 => 1.9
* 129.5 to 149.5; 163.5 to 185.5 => 2.0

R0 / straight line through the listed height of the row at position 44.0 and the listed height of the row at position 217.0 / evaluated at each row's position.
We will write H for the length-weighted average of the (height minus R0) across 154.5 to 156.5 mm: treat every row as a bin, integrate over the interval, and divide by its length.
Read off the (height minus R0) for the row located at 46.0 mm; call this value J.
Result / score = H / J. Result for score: -5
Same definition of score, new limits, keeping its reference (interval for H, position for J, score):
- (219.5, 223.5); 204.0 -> 8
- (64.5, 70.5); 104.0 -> 0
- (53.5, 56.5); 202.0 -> 7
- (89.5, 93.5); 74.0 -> -4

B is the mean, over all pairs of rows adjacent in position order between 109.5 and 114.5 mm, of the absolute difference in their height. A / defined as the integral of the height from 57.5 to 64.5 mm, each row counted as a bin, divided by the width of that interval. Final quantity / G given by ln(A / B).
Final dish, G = 3.24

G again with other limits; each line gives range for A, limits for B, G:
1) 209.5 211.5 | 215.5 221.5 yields 3.17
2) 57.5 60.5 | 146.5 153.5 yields 2.55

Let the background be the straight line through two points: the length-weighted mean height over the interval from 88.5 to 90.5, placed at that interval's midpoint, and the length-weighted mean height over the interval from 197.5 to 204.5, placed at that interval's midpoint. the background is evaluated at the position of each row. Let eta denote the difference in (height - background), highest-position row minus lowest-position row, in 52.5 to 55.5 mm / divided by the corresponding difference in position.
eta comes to 0.1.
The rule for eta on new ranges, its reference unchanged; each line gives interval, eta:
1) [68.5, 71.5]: -2.2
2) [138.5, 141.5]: -0.4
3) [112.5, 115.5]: -1.4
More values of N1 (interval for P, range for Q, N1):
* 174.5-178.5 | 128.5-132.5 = 1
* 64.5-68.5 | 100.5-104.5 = 7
